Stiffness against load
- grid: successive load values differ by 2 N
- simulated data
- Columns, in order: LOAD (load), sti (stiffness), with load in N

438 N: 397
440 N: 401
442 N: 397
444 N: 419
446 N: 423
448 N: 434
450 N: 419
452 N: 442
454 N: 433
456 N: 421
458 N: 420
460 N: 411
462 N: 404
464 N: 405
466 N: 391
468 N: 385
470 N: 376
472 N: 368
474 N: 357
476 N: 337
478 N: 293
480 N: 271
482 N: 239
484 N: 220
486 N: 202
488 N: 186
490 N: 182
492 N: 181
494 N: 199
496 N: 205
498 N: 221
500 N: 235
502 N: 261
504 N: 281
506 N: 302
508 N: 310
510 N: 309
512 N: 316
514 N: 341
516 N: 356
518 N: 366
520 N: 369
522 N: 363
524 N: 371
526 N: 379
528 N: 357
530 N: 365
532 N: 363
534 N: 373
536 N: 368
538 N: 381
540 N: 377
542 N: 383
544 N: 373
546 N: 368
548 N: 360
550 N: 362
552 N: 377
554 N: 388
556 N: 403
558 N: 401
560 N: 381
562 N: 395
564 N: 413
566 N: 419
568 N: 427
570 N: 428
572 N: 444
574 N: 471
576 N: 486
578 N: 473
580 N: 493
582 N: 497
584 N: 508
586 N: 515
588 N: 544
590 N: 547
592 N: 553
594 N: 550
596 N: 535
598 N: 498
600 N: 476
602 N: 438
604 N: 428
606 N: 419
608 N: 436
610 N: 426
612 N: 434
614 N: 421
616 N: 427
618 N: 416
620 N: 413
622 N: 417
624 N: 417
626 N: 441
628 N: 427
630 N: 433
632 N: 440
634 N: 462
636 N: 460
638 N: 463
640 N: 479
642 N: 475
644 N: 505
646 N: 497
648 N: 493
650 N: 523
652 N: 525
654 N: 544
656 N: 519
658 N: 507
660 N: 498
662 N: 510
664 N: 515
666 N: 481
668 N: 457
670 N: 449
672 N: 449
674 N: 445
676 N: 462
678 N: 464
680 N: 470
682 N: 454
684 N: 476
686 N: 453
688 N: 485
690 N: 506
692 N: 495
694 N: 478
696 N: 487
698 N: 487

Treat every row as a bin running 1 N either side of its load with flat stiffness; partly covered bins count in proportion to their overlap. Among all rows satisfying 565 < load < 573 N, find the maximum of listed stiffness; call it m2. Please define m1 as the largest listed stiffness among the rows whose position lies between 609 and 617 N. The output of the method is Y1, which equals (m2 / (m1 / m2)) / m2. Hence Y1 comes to 1.02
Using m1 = 434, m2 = 444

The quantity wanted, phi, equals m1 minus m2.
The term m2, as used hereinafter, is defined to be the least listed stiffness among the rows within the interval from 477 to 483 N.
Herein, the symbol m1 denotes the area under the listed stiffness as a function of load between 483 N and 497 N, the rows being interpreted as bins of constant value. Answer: 2511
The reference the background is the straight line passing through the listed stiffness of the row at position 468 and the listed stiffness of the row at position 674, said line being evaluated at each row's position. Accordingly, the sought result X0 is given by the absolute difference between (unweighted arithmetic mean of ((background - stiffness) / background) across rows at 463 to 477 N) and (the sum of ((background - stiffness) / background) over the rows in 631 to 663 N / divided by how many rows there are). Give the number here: 0.16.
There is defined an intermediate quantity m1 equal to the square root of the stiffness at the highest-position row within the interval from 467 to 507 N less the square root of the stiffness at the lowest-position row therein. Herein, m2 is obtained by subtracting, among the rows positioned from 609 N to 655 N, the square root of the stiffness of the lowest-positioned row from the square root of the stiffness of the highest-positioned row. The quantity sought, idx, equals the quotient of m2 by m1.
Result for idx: -1.2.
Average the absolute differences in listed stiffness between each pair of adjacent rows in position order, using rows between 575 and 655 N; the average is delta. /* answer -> 13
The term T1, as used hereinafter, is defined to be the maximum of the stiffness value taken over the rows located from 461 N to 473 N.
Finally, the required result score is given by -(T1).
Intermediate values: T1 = 405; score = -405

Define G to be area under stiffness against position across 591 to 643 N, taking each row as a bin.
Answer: 23568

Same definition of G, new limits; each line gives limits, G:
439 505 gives 21638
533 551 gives 6690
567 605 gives 18622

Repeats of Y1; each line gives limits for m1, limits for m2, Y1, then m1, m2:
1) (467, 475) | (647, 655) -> 1.41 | 385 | 544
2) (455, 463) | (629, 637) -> 1.10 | 421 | 462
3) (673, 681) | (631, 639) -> 0.99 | 470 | 463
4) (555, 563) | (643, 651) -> 1.30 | 403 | 523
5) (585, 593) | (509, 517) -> 0.64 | 553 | 356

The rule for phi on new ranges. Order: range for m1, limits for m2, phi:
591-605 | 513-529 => 6615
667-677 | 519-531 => 4167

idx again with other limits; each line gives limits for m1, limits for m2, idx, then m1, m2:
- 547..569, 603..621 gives -0.2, 1.7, -0.4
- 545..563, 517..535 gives 0.3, 0.7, 0.2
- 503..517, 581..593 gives 0.6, 2.1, 1.2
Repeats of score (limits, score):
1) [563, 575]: -471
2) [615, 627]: -441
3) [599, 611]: -476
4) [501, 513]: -316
